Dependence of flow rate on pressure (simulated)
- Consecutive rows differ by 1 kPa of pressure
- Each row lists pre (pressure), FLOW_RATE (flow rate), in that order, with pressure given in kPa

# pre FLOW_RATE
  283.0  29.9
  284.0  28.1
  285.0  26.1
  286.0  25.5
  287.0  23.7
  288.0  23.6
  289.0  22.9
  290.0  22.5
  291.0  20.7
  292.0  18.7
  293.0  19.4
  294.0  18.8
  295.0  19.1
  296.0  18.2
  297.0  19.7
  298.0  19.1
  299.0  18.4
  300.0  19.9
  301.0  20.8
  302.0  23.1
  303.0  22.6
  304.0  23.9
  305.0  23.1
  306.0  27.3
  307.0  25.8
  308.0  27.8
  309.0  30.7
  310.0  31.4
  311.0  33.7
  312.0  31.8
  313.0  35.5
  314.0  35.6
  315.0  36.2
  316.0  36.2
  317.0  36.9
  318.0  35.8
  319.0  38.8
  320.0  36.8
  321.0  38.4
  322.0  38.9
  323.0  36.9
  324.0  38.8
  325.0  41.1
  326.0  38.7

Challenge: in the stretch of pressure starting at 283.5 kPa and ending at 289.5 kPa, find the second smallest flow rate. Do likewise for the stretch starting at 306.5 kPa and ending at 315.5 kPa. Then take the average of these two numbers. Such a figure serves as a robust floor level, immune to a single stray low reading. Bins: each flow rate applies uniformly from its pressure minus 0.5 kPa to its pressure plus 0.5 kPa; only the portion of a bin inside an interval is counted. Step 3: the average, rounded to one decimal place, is 25.7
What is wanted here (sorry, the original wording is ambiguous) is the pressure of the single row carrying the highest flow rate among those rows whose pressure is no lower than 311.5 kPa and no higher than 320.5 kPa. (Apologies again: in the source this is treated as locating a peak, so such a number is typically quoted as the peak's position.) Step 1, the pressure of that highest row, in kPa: 319.0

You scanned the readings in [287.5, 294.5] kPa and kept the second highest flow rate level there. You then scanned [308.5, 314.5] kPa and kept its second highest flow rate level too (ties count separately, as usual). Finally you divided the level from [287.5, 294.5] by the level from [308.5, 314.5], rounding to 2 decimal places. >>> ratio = 0.65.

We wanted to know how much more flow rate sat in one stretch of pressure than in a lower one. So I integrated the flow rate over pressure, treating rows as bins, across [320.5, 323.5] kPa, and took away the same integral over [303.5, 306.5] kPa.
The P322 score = 40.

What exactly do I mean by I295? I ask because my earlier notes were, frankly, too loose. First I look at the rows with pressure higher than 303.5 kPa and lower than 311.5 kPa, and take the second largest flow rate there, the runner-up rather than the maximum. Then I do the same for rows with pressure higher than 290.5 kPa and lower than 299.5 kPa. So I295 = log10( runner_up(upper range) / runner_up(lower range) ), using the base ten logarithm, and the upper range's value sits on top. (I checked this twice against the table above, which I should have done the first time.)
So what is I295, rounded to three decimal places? 0.202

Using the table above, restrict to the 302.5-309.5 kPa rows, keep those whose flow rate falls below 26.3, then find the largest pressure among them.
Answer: 307.0 kPa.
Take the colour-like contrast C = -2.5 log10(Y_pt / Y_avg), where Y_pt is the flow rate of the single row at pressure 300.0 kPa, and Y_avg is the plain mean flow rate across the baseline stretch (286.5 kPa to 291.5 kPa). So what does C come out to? 0.14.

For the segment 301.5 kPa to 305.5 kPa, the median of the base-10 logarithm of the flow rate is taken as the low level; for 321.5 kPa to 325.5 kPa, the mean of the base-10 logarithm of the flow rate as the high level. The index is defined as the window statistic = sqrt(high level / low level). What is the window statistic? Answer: 1.08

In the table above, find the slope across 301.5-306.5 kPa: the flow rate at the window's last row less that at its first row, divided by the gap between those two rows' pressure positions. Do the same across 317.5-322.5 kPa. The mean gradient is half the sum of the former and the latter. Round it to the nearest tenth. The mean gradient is 0.9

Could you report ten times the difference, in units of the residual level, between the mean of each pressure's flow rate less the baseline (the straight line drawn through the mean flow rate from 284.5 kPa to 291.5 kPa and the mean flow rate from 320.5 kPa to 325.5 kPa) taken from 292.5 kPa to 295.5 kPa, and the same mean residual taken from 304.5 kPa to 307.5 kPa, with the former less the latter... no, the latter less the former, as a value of 11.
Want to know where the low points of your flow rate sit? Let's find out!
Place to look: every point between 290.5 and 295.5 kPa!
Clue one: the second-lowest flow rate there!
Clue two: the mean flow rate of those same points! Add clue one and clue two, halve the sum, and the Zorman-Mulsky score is 19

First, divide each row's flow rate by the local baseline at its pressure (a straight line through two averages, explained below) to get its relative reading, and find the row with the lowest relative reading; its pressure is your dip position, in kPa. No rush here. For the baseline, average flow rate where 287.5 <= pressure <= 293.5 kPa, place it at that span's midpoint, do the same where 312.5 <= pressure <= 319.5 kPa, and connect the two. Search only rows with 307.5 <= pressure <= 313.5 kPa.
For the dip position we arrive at 308.0 kPa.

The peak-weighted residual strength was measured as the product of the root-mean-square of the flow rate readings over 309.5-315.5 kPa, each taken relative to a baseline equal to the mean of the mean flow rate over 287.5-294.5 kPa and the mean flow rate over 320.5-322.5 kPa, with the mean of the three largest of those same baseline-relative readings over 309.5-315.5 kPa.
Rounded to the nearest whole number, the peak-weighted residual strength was 28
